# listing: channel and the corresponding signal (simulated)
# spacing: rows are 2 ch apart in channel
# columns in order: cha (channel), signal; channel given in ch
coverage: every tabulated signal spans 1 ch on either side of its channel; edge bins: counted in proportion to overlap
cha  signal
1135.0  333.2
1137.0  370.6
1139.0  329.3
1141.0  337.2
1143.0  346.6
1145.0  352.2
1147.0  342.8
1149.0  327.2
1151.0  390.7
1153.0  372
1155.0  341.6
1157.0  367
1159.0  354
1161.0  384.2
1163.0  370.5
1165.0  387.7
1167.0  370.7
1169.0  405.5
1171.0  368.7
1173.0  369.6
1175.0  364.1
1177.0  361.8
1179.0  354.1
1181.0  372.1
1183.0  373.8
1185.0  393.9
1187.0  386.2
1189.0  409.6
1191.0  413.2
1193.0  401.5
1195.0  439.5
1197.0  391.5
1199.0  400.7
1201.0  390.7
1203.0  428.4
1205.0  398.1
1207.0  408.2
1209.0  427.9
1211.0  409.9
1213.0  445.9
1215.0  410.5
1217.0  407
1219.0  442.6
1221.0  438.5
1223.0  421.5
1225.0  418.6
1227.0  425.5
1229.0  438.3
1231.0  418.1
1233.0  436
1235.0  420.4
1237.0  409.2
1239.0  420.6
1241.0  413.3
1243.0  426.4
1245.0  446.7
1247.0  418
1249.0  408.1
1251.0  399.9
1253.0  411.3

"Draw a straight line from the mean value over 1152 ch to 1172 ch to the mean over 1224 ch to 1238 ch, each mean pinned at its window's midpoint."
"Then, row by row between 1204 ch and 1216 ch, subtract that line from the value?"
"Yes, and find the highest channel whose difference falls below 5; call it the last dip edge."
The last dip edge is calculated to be 1215.0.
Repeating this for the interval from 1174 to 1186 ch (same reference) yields 1185.0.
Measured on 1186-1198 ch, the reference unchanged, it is 1197.0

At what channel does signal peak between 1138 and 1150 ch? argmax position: 1145.0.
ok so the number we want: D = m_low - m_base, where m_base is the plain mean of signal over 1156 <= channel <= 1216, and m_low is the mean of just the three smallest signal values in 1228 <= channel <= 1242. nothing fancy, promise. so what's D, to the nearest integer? 22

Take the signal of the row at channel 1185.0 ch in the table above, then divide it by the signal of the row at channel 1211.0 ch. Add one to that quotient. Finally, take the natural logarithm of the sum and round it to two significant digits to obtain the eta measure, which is 0.67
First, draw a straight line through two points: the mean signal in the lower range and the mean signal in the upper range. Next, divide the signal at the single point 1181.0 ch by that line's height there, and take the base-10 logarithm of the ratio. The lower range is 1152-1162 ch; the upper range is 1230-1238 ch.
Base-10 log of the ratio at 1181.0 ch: -0.011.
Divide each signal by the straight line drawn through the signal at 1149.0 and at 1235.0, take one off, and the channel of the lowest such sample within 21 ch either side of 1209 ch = 1217.0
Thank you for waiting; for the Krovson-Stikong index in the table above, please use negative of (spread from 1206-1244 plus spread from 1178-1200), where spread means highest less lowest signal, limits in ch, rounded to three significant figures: -124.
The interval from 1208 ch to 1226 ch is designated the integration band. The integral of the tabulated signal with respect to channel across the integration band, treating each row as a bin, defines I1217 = 7645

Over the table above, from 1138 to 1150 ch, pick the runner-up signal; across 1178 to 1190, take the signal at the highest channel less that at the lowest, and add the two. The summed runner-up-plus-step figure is 402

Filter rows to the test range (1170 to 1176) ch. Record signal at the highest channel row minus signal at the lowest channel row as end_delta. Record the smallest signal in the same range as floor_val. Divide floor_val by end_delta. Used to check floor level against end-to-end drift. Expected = -79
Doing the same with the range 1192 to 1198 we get -39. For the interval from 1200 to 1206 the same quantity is 53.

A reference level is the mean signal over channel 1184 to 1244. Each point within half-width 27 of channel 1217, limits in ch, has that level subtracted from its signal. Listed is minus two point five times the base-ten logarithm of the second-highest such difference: -3.55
